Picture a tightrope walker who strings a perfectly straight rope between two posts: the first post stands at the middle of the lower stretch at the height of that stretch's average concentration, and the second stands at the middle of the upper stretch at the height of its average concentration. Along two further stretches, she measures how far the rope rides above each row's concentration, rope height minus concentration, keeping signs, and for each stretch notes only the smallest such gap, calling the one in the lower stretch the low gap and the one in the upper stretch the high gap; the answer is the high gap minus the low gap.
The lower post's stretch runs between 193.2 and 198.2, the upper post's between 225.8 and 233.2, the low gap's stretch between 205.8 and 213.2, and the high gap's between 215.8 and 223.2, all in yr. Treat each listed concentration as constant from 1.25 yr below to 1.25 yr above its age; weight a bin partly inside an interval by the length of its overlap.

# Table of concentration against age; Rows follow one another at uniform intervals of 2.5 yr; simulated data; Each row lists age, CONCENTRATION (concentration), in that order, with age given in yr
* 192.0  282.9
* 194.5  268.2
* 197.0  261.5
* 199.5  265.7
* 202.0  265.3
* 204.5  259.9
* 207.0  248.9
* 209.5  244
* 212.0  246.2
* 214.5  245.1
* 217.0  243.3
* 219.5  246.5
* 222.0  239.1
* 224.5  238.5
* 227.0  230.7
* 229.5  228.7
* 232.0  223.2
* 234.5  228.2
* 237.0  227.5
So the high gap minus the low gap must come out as -9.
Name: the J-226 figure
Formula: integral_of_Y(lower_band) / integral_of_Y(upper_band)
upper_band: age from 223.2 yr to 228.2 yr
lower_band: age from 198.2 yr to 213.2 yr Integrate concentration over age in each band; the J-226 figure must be 3.3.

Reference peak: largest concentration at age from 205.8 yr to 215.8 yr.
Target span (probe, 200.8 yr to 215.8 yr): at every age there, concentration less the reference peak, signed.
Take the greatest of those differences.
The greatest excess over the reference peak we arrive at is 16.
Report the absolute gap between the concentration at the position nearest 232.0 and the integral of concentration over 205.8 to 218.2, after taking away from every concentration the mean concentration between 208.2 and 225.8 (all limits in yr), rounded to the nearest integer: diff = 48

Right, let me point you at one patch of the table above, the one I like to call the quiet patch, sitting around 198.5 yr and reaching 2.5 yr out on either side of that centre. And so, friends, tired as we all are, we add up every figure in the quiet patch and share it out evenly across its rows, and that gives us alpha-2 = 264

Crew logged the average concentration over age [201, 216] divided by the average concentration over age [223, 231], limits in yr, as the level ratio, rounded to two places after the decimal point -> 1.08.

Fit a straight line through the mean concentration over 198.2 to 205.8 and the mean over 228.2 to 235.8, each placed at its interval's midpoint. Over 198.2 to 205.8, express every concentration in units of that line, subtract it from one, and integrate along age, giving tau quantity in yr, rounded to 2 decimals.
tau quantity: 0.00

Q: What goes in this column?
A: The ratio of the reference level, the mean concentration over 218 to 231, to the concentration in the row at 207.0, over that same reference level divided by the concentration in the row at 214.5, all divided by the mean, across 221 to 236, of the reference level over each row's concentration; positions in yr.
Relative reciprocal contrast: 0.96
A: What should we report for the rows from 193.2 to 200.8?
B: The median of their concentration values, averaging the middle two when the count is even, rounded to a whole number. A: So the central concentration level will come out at 266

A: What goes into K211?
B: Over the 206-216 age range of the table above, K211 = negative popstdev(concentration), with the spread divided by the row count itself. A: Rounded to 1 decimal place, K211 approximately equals -1.8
